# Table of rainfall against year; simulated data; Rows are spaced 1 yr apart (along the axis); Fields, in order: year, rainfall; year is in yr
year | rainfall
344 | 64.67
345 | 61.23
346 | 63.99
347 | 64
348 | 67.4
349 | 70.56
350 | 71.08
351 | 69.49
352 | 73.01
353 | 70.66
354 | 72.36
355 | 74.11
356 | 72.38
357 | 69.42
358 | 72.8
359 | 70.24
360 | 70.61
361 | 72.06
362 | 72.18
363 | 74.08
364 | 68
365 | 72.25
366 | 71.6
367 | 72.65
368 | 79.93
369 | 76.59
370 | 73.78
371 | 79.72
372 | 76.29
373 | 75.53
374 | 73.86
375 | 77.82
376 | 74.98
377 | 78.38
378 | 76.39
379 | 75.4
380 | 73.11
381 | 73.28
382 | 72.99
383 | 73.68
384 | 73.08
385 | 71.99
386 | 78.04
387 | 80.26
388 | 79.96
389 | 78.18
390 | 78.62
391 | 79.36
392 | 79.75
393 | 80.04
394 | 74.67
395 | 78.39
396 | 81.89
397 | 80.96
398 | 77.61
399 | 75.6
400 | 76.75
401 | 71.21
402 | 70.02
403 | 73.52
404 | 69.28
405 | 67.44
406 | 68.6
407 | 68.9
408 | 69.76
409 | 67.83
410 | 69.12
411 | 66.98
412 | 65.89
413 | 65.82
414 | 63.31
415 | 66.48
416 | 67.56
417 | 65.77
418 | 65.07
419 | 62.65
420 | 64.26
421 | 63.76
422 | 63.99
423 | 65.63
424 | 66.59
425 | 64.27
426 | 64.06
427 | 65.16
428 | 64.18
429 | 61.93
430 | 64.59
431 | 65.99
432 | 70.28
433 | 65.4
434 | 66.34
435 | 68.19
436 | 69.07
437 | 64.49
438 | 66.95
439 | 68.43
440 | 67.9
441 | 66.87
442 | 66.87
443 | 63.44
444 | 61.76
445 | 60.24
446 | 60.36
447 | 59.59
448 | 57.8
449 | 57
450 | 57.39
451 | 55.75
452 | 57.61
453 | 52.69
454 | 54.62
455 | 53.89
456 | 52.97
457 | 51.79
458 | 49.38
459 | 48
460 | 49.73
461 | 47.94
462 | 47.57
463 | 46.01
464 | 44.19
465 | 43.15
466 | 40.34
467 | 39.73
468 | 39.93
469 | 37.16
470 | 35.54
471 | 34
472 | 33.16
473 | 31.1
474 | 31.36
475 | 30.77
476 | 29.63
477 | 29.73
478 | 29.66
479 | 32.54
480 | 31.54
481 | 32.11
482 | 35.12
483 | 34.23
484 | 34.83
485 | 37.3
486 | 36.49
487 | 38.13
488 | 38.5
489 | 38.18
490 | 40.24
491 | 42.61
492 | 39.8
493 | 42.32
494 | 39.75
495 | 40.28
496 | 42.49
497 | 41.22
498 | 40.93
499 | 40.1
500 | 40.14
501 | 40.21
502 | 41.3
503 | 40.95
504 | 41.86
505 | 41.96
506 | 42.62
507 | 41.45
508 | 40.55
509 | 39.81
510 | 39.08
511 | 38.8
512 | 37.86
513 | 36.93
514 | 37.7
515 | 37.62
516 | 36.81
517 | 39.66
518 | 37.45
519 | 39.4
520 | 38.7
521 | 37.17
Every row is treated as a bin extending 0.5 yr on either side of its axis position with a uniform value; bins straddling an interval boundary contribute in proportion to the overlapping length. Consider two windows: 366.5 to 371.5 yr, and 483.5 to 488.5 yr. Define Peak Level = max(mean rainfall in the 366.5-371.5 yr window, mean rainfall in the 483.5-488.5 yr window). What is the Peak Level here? 77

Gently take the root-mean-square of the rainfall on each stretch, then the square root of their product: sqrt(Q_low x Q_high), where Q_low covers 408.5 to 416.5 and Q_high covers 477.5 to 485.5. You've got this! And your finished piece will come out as 47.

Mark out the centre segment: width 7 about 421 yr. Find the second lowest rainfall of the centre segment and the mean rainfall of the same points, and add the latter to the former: 128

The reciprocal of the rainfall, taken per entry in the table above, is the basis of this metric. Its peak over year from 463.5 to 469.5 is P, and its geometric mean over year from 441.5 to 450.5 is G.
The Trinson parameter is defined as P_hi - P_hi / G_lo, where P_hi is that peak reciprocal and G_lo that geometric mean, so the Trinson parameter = -1.6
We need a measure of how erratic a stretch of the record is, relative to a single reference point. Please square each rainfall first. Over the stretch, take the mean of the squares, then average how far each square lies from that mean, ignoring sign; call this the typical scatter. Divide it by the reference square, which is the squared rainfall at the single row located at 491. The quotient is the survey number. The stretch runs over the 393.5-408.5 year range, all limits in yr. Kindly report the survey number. 0.33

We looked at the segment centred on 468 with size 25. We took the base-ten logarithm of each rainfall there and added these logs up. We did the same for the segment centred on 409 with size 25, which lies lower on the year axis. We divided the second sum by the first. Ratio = 1.16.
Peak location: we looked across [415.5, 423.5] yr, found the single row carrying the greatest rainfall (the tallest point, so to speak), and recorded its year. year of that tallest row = 416 yr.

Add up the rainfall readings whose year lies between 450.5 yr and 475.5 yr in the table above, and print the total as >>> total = 1108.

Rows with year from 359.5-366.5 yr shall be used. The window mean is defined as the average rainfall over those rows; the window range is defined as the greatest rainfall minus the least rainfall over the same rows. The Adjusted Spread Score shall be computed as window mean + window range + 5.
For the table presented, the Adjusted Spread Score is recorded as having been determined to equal 83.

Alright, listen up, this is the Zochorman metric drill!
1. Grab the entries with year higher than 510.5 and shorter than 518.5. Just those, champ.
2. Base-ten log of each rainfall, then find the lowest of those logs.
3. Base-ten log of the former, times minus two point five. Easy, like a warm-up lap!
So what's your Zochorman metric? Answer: -0.49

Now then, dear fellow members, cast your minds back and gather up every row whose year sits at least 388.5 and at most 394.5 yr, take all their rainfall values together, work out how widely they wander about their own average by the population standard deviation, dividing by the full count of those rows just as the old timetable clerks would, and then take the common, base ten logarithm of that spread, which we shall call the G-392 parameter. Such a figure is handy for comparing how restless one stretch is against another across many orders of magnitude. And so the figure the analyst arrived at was 0.26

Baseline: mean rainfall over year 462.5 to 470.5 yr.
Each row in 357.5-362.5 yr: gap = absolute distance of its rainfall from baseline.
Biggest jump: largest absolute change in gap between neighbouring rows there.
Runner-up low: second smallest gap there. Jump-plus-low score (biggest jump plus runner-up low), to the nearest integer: 32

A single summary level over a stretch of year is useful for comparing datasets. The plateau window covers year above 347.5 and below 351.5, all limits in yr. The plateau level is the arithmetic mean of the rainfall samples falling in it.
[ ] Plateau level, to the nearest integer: 70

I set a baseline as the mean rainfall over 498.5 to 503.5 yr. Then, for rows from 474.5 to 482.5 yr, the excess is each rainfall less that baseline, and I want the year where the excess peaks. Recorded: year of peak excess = 482 yr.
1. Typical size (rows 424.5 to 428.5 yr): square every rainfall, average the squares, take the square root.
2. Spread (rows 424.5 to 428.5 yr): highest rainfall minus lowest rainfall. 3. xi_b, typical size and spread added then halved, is 32.8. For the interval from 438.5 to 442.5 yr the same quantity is 34.5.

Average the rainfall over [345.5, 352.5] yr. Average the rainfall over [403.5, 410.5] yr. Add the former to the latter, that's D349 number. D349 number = 137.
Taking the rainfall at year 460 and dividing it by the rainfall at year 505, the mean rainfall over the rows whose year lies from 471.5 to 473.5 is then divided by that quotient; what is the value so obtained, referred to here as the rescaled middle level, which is 27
